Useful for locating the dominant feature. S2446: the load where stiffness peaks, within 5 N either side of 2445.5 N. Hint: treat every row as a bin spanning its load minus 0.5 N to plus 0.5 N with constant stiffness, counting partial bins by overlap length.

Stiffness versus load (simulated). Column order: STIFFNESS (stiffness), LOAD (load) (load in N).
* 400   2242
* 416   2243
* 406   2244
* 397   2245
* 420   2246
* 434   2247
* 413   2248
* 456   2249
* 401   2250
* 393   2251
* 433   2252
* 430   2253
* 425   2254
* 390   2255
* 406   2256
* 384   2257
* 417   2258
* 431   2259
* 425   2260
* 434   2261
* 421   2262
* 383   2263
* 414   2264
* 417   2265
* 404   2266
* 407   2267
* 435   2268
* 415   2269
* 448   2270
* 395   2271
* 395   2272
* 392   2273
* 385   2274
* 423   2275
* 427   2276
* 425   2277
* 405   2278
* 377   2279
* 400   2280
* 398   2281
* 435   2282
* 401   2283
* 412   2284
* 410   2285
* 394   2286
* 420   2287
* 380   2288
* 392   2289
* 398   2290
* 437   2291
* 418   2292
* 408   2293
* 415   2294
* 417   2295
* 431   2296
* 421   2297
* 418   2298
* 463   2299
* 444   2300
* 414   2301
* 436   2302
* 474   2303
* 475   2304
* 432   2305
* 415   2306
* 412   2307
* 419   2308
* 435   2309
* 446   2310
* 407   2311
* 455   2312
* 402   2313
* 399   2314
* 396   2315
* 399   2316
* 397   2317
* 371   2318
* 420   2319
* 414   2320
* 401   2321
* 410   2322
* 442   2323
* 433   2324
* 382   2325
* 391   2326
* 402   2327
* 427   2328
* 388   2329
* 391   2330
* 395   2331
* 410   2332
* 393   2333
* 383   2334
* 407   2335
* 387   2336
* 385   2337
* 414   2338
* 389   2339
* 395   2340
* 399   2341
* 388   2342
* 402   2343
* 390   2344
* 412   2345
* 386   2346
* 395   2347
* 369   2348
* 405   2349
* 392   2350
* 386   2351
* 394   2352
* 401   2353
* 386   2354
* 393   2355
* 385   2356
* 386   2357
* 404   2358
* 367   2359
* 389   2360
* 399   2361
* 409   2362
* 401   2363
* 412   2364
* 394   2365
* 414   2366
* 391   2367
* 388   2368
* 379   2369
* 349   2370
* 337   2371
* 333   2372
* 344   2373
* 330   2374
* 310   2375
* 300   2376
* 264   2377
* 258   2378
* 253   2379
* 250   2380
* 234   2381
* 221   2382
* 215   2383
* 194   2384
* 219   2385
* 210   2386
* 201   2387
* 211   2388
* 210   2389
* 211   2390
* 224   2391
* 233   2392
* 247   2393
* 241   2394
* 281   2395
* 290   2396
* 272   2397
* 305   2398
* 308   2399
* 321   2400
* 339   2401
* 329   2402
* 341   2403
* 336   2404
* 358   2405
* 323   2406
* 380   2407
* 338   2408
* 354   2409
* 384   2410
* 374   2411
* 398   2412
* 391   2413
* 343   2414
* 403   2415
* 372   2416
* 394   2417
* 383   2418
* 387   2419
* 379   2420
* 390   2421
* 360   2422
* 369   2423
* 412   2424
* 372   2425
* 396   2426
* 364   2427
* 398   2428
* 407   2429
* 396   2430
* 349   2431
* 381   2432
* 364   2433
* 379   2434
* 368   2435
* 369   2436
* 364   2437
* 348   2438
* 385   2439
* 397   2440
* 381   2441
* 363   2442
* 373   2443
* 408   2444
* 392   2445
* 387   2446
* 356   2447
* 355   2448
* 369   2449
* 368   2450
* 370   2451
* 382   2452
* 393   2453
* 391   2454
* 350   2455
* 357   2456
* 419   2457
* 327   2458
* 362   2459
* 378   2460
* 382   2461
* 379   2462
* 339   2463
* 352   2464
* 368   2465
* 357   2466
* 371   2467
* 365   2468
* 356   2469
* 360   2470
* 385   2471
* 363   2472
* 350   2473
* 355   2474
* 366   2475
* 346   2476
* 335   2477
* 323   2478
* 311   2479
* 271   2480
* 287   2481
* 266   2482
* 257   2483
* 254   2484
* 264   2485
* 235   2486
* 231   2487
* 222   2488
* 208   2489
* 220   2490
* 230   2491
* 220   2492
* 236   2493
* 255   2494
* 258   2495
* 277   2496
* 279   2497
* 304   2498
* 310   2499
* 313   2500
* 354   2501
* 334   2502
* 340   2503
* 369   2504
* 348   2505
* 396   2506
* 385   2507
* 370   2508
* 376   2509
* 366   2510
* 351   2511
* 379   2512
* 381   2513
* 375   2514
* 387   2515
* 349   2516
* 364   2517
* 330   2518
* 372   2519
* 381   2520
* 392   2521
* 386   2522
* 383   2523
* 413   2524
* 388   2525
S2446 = 2444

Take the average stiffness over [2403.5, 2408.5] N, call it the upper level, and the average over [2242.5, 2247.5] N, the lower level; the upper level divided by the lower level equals 0.84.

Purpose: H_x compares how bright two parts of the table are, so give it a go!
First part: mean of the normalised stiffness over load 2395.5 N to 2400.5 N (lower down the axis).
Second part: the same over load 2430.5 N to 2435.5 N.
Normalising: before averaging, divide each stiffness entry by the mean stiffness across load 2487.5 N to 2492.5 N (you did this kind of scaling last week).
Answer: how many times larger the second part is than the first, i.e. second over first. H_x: 1.2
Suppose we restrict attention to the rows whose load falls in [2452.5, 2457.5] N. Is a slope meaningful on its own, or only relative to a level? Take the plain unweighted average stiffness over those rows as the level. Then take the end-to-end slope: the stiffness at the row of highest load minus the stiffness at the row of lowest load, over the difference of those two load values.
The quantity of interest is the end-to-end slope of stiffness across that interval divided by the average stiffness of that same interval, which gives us 0.017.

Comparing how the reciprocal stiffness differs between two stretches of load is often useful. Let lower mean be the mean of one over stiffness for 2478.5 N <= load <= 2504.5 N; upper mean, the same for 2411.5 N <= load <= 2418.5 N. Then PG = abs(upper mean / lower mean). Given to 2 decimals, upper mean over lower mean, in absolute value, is 0.70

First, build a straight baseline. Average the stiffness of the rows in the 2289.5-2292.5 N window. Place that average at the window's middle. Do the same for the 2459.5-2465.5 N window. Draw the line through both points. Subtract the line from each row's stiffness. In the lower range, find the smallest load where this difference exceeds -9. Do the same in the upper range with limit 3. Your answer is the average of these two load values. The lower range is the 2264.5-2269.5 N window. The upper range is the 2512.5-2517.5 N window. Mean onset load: 2389.0 N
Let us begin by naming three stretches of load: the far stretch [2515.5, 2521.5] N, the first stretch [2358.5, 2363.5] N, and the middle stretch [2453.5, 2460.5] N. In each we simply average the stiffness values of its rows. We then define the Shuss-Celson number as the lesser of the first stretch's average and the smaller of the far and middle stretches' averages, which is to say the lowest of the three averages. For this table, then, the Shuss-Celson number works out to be 365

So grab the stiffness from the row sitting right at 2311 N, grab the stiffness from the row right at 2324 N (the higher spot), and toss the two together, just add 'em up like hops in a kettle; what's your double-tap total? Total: 840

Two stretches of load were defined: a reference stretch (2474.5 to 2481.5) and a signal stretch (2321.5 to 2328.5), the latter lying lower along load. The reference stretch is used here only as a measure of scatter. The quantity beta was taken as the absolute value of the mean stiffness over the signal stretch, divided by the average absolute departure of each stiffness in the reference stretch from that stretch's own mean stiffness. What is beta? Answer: 16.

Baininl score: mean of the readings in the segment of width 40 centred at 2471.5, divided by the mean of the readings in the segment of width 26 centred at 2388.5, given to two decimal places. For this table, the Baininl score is 1.30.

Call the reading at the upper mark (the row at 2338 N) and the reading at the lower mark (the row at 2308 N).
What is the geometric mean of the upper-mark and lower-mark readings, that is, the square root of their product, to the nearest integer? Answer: 416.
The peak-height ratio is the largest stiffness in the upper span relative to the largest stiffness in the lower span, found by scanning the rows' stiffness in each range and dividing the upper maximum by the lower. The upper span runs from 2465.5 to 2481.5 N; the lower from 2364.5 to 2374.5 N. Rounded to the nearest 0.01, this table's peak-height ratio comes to 0.93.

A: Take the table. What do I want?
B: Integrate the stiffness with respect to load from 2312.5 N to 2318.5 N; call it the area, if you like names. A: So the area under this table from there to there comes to 2364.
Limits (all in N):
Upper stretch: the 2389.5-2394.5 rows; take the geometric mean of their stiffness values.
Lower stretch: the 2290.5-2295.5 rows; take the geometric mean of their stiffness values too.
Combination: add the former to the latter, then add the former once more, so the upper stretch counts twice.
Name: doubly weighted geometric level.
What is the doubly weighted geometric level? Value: 881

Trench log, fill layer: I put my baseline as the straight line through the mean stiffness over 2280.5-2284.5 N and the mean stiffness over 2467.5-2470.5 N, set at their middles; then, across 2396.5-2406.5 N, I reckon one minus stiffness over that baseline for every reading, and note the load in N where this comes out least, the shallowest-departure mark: 2405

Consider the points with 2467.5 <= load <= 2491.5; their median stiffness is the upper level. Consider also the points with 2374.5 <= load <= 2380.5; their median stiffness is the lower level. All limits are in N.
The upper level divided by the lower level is 1.15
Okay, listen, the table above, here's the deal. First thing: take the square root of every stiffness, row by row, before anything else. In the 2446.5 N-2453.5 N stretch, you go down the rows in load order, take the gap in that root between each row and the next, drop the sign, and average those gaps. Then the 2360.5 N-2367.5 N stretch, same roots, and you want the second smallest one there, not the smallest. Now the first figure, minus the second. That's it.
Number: -19.7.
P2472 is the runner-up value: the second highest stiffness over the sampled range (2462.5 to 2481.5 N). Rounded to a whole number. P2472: 371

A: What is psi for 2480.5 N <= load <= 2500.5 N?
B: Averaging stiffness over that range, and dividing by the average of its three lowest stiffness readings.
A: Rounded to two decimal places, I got 1.19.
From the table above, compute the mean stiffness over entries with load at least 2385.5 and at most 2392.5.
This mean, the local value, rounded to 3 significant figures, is 214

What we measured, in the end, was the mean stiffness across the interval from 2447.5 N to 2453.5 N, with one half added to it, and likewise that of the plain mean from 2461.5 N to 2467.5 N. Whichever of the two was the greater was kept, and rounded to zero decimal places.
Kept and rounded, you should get 373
